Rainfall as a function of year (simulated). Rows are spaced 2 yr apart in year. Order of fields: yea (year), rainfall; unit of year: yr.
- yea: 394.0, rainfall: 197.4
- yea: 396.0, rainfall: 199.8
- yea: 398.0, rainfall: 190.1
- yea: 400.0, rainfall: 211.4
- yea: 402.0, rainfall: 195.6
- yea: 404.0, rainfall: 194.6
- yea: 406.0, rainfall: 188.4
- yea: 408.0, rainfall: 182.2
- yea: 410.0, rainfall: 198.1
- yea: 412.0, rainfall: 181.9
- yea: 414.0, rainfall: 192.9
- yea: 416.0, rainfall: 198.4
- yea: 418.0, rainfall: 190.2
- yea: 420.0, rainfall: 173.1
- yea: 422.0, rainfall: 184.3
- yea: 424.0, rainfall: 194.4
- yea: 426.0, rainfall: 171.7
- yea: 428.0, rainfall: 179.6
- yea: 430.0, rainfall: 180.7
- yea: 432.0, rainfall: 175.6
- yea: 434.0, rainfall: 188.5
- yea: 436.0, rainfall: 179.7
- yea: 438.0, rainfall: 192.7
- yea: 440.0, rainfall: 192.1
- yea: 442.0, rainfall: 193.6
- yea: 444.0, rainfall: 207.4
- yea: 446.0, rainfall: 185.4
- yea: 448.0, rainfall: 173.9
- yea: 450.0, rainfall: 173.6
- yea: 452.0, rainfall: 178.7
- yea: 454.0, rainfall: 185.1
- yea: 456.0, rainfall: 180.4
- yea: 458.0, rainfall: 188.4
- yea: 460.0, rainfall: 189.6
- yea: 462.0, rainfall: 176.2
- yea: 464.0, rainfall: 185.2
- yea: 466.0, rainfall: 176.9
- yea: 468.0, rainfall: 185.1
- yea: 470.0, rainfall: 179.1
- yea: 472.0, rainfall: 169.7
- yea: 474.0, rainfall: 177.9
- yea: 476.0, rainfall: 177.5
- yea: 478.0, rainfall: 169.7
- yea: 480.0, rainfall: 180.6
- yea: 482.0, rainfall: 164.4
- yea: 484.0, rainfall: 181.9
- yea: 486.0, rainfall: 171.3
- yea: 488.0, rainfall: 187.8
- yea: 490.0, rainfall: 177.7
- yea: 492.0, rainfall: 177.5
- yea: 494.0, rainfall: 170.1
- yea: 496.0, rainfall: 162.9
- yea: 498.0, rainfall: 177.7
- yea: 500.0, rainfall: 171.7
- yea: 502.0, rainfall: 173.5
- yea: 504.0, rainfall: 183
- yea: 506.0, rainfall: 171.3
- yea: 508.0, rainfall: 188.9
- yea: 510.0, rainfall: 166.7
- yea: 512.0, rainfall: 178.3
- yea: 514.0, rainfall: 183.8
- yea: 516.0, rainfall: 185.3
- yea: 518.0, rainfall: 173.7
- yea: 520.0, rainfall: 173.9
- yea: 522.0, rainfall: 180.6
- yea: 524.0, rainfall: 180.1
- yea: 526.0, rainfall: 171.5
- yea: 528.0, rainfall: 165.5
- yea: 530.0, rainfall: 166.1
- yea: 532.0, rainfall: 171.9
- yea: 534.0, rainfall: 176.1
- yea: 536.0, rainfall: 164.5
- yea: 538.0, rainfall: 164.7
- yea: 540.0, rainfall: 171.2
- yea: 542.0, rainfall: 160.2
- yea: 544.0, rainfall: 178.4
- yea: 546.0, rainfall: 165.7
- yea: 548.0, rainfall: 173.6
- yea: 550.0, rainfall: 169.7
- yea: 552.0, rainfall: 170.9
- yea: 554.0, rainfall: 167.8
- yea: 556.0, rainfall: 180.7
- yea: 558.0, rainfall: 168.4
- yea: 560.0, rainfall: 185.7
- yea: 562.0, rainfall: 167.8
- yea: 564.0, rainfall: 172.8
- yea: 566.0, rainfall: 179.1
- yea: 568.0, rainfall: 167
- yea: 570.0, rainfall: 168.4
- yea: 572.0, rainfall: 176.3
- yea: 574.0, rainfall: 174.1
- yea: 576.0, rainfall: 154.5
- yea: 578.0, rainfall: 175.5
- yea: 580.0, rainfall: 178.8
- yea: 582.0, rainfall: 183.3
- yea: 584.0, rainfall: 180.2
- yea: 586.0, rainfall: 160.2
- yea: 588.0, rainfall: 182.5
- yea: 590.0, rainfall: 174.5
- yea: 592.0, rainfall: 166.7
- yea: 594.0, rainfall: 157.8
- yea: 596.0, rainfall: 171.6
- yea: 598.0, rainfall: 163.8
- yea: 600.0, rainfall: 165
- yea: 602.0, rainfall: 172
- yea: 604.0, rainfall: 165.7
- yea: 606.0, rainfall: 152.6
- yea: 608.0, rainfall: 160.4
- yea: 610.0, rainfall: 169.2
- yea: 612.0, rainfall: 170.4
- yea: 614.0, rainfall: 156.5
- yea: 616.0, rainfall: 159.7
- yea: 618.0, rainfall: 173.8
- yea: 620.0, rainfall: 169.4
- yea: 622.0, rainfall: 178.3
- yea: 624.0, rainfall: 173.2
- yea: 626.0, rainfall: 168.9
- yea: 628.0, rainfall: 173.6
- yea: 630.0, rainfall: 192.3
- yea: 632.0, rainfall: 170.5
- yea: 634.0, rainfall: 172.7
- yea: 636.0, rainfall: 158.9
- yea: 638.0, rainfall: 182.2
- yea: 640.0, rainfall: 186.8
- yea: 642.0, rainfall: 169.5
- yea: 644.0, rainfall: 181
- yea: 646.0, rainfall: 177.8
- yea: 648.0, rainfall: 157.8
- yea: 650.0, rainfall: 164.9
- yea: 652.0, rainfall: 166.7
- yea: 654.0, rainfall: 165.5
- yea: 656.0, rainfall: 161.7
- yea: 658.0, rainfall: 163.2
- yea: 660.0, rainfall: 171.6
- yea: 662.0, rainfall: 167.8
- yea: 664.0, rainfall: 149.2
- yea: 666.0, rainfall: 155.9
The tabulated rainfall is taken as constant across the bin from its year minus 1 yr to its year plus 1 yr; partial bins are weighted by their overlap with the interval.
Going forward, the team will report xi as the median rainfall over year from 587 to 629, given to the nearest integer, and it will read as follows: 169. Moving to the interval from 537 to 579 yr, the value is 171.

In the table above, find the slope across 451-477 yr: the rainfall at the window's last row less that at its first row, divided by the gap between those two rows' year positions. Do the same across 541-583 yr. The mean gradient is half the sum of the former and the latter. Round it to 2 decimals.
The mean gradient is 0.26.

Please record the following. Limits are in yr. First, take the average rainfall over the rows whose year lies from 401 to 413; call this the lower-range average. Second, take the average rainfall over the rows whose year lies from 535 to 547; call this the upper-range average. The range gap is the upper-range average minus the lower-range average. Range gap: -23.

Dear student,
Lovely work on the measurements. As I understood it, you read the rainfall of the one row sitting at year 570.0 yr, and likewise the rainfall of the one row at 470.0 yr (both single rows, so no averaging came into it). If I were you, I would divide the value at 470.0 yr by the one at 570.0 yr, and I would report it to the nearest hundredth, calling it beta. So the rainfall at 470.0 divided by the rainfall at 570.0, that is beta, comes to 1.06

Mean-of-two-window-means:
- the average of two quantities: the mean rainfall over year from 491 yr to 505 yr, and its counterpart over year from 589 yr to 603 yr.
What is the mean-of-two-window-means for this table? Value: 171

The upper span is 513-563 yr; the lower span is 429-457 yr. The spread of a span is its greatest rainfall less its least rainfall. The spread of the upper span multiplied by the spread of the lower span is 862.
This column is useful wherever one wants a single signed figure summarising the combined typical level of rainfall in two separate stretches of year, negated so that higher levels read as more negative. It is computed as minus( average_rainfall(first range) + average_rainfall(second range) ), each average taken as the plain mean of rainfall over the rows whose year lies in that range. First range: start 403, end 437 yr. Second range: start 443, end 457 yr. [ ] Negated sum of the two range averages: -369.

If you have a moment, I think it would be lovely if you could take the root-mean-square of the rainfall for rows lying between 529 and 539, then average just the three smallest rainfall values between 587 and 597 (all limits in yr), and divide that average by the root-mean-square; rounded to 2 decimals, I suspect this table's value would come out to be 0.98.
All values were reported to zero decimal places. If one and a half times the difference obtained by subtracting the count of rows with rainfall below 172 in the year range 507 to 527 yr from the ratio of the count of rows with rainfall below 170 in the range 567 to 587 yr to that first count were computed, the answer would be 0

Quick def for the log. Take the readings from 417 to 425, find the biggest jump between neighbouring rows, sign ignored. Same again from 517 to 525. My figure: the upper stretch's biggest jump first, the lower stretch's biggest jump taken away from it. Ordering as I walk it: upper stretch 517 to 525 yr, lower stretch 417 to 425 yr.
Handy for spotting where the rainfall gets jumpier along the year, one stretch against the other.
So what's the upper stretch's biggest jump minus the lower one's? -10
